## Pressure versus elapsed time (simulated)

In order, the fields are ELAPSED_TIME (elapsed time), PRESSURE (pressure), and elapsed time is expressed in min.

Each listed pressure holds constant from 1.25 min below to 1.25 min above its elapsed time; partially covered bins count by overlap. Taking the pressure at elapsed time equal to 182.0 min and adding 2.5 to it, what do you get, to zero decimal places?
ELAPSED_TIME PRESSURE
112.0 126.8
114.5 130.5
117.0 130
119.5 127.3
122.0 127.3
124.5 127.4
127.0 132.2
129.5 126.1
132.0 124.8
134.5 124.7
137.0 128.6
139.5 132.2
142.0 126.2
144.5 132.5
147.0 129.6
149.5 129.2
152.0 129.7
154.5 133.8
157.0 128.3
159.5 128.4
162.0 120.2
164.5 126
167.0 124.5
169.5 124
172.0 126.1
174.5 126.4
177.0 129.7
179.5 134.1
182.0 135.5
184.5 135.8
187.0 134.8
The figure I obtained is 138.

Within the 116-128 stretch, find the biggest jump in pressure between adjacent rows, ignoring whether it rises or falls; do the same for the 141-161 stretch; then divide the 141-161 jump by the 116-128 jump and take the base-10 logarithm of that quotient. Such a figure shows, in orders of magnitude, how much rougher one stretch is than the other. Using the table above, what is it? 0.12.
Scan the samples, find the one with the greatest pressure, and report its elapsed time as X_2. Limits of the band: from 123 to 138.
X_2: 127.0 min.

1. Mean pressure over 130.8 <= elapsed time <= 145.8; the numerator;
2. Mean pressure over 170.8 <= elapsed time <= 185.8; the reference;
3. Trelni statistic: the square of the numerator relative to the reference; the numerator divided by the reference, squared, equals 0.95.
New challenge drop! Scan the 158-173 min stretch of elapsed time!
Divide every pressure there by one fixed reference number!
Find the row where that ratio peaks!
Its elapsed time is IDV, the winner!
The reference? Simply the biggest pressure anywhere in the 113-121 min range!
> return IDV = 159.5 min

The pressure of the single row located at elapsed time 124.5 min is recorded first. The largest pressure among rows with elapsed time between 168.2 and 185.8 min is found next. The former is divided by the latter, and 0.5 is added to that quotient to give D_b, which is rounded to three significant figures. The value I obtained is 1.44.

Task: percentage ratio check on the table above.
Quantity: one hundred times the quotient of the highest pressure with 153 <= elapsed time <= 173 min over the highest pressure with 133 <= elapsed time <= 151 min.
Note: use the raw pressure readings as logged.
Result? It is 101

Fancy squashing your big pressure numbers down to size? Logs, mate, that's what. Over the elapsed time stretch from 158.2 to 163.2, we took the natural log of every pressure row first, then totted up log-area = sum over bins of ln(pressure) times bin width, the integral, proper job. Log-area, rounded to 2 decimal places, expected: 24.11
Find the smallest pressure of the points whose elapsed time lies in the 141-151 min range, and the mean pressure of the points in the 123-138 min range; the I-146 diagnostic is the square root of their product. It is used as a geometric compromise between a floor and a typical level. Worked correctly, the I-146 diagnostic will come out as 127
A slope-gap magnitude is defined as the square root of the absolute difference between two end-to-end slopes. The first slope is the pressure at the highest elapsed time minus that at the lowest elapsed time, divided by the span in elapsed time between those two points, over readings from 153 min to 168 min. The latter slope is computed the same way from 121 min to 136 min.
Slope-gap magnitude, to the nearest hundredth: 0.73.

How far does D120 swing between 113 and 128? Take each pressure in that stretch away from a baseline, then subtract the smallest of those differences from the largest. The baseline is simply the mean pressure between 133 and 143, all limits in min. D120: 5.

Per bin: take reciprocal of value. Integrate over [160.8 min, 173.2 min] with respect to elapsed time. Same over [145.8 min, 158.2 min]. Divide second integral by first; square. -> 0.91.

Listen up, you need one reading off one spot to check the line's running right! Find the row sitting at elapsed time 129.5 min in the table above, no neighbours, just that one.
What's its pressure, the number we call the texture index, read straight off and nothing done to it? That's 126.1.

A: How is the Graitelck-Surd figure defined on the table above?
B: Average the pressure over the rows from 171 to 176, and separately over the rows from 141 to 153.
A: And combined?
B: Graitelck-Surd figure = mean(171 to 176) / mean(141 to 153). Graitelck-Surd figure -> 0.98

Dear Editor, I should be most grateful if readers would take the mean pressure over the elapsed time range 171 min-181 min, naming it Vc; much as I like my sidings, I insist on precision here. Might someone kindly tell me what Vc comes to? 129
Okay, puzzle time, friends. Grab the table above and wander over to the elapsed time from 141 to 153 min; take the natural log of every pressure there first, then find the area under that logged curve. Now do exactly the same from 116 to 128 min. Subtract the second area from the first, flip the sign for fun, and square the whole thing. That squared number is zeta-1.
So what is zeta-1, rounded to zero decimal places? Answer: 0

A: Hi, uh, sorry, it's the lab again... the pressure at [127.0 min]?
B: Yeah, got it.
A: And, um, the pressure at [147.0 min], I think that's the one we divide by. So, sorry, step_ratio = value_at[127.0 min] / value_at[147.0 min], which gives 1.02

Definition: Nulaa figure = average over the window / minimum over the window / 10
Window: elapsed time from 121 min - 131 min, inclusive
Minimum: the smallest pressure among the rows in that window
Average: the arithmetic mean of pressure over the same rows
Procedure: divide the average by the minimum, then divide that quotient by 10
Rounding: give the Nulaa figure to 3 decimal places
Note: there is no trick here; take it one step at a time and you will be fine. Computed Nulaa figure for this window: 0.102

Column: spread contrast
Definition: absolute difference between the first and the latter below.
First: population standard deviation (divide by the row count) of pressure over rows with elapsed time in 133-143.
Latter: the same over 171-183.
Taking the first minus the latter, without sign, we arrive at 1.0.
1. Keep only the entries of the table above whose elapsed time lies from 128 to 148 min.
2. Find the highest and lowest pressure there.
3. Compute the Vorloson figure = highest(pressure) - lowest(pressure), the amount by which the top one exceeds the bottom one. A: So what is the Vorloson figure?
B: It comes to 8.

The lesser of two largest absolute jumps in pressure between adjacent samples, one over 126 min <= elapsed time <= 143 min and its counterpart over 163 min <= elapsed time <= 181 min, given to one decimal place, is 4.4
